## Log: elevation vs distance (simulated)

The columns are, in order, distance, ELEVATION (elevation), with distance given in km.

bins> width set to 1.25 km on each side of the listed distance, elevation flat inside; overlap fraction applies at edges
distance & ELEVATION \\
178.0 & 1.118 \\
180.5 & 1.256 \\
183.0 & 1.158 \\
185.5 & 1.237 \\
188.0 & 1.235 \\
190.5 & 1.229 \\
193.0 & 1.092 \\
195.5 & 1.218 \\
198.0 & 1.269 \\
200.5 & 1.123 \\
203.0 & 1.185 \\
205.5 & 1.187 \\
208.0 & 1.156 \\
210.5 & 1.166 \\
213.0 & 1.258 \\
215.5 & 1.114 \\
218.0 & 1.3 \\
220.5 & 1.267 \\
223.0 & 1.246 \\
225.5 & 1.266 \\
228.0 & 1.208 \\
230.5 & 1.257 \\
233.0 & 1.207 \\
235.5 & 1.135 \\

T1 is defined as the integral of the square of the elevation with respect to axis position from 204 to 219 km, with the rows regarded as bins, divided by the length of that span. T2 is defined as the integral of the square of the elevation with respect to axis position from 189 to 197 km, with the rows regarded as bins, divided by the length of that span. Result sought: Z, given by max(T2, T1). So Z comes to 1.432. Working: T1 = 1.43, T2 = 1.41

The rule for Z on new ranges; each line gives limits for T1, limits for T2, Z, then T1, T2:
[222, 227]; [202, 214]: 1.573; 1.57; 1.42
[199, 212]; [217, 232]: 1.578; 1.36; 1.58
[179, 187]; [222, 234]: 1.531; 1.48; 1.53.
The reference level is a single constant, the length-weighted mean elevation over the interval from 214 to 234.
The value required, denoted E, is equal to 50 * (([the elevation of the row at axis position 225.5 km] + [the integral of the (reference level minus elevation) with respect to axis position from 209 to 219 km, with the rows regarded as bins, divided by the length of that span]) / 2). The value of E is 32.3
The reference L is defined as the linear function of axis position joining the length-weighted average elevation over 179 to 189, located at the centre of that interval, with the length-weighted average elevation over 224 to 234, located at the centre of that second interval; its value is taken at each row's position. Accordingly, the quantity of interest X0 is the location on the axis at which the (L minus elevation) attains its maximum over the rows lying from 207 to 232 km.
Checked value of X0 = 215.5 km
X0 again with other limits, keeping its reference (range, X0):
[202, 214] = 208.0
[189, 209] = 193.0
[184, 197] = 193.0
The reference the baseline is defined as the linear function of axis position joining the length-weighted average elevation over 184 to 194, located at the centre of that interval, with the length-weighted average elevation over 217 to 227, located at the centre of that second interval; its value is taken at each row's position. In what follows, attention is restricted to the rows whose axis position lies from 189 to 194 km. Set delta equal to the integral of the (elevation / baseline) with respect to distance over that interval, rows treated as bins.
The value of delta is 4.85 km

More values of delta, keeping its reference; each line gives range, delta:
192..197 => 4.80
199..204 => 4.73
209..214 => 4.84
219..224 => 4.97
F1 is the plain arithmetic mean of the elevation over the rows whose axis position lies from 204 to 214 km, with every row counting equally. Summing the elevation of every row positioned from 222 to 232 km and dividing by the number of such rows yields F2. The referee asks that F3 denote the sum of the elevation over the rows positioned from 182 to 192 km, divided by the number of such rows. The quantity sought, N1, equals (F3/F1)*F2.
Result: 1.27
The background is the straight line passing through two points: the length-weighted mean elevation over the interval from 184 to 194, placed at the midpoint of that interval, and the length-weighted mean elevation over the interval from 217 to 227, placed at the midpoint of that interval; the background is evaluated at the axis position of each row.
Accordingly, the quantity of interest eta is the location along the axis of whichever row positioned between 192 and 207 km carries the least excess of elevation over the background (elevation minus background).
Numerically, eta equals 193.0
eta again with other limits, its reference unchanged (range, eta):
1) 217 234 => 233.0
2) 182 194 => 193.0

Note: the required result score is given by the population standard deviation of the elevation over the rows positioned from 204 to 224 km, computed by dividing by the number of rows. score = 0.061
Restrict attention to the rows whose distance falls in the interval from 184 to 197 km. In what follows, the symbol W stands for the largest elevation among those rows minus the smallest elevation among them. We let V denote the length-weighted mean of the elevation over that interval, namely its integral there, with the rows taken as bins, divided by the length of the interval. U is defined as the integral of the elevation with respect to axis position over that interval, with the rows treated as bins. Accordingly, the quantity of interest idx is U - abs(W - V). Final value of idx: 14.6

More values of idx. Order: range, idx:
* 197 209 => 13.2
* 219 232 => 15.0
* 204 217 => 14.3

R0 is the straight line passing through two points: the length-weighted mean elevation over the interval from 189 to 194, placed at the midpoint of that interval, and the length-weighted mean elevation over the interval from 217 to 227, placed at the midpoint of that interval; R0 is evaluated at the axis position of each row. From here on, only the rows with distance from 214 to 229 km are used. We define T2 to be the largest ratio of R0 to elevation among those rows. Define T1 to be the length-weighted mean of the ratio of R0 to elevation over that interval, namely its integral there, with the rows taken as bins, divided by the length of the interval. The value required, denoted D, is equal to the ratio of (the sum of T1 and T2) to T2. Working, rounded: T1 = 1.03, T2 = 1.12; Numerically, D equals 1.92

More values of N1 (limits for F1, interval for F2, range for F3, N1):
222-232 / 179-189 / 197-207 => 1.17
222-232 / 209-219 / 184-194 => 1.16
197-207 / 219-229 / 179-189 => 1.28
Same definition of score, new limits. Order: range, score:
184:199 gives 0.056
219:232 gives 0.022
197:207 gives 0.052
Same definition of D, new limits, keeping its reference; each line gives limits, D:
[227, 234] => 1.98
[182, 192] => 1.97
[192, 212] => 1.95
